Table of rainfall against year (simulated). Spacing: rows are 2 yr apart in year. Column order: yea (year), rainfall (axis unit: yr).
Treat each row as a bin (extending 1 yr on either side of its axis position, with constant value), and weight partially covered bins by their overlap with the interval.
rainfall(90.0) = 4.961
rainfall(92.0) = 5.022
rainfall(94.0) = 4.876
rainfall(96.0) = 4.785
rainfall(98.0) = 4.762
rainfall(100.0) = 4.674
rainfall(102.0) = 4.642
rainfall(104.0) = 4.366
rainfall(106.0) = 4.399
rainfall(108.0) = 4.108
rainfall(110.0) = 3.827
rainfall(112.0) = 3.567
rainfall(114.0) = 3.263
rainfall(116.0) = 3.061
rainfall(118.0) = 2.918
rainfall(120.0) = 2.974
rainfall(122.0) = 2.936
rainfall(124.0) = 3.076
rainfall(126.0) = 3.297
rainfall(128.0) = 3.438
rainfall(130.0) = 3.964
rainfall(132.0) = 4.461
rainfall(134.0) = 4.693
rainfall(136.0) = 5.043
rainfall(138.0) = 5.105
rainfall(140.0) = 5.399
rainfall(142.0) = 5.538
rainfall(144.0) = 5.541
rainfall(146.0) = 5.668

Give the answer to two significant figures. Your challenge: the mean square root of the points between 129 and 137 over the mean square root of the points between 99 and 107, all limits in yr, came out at 1.0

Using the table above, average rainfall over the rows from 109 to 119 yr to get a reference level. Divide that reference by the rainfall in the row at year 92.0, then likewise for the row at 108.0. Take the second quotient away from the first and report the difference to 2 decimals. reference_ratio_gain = -0.15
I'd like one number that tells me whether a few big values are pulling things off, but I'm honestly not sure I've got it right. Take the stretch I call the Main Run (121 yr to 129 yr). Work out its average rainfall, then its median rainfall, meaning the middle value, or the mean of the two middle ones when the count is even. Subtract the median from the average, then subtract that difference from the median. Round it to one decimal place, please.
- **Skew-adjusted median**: 3.2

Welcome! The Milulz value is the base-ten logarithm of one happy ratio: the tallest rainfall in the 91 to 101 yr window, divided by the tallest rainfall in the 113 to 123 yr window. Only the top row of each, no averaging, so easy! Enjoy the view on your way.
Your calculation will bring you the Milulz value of 0.19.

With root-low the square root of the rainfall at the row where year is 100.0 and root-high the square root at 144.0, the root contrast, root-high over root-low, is 1.09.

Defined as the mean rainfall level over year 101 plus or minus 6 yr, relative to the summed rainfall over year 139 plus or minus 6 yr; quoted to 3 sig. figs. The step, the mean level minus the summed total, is -26.7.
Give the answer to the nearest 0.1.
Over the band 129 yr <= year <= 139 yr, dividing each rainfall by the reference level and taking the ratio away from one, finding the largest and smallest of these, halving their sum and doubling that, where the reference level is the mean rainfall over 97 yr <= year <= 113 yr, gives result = -0.1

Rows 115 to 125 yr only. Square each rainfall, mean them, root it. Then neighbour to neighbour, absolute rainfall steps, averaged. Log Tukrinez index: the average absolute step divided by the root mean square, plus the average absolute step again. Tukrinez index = 0.13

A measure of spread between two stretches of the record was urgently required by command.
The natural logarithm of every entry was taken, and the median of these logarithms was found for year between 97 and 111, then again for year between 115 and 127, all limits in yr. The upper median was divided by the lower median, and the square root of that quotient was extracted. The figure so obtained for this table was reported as 0.86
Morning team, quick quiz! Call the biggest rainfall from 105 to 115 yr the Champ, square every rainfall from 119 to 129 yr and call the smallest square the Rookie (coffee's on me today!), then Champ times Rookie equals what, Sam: 38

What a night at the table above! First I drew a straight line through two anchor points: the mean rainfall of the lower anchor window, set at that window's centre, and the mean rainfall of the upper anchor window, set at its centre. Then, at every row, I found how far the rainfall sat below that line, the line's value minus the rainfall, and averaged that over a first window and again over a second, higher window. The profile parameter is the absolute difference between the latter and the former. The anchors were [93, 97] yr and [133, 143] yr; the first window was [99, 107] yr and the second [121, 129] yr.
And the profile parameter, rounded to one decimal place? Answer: 1.5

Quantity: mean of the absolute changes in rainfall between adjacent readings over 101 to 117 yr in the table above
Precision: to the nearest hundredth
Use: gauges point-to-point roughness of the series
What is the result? 0.24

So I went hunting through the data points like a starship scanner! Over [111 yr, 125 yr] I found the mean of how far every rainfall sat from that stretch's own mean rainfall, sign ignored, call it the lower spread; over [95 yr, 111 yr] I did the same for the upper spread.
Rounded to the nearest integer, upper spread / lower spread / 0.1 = 16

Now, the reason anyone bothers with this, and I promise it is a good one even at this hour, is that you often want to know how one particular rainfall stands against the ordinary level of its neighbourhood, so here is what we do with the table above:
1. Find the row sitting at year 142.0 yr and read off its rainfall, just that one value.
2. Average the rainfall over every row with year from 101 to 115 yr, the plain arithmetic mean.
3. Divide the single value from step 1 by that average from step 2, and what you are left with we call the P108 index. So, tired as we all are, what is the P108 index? 1.4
